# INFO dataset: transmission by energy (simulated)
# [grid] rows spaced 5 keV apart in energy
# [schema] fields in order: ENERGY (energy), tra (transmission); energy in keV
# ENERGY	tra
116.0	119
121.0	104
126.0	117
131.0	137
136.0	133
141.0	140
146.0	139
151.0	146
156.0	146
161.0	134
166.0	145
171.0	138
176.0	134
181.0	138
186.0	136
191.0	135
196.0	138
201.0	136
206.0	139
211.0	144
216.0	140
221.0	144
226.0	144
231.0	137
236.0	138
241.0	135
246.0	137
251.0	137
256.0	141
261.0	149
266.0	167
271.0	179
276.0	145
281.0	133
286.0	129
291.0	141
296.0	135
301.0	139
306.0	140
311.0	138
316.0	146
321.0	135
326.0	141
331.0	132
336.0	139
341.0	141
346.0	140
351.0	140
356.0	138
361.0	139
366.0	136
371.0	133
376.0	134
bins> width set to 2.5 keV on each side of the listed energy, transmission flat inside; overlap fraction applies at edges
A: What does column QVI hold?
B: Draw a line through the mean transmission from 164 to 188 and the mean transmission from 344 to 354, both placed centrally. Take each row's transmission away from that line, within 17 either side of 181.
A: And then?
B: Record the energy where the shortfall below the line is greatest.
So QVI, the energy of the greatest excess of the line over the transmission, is 176.0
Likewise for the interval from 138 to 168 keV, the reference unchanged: 161.0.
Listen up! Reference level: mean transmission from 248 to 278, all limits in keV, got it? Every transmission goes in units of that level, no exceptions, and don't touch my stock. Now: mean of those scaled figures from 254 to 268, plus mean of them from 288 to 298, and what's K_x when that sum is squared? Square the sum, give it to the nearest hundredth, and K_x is 3.60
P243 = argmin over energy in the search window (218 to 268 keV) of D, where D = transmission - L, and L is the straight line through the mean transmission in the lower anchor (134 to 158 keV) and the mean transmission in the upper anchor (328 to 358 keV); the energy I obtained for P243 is 241.0 keV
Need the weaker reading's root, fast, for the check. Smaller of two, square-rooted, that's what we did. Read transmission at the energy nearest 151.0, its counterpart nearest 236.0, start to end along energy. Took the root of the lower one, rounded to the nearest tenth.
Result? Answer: 11.7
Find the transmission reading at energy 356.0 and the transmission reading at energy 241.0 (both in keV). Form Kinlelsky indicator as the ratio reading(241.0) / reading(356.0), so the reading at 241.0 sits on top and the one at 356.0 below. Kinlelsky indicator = 0.98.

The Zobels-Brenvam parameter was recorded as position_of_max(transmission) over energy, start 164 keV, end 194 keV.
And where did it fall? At 166.0 keV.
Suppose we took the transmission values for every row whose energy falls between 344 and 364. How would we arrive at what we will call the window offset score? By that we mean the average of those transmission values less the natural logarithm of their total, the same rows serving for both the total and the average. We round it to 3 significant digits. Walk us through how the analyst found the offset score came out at 133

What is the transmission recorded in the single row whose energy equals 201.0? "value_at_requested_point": 136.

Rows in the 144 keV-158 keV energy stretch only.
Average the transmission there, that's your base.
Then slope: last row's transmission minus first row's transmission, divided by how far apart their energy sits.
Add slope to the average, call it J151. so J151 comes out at 144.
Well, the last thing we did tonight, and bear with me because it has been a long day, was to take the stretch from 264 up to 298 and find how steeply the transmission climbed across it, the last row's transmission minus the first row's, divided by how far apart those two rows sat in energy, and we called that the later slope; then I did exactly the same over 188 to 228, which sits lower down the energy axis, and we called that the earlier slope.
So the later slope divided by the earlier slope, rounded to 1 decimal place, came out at -4.1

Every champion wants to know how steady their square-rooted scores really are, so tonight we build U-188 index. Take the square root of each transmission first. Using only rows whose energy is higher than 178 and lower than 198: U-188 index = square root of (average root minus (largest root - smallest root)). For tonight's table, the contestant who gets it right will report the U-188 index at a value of 3.40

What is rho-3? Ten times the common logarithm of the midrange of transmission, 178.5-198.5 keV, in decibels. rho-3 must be 21.4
